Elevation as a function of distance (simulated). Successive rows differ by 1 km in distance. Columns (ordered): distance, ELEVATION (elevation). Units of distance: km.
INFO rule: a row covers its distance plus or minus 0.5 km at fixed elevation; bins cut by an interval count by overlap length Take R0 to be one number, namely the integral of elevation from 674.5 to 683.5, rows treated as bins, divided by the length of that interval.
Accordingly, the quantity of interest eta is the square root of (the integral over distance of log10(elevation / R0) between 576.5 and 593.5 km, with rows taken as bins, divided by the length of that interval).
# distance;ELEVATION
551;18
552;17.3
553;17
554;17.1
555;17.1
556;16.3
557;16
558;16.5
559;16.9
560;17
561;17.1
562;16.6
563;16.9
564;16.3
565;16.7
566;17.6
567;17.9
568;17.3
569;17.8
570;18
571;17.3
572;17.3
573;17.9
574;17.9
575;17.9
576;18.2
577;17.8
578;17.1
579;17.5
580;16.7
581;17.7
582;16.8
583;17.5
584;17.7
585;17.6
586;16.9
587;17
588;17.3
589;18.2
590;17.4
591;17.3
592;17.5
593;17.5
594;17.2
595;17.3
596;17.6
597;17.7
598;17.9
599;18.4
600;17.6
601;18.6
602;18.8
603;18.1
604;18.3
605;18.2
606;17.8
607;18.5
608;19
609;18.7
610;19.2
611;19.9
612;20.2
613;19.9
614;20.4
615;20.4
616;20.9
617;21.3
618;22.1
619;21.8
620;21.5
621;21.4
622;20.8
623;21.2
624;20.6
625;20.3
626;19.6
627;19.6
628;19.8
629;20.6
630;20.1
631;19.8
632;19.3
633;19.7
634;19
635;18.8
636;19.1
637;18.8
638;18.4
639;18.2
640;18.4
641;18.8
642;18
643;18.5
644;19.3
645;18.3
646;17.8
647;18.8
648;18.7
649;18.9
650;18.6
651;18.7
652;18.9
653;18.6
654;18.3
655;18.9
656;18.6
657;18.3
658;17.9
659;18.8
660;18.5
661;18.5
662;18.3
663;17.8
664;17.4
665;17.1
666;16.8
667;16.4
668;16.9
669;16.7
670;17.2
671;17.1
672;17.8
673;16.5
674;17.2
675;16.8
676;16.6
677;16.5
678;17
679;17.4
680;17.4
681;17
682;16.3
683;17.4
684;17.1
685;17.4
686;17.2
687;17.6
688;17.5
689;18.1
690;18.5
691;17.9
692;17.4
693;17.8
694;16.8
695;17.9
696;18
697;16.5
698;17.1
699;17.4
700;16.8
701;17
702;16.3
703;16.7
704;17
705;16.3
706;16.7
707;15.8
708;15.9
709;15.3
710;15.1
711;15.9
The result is 0.11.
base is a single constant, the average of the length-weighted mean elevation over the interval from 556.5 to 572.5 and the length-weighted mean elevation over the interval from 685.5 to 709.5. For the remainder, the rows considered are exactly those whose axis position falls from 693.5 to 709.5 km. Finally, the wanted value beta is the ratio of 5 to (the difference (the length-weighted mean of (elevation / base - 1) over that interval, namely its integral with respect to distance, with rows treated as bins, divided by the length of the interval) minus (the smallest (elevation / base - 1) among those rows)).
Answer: 60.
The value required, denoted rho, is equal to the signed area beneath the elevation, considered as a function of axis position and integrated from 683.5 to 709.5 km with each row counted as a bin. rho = 444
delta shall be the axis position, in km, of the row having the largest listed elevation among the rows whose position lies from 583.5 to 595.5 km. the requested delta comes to 589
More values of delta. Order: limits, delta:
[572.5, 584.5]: 576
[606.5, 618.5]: 618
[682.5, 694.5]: 690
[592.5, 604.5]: 602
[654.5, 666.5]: 655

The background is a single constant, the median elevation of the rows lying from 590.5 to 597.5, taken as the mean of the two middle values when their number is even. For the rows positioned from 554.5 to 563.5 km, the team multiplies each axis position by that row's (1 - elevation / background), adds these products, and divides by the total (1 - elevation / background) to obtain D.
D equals 558.6 km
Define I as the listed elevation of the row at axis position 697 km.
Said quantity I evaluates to 16.5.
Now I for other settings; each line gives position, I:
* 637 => 18.8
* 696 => 18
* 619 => 21.8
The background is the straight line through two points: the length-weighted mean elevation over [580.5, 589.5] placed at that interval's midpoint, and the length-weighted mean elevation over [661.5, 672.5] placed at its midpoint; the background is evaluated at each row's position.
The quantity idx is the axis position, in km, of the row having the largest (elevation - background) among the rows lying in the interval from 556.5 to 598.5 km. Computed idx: 589 km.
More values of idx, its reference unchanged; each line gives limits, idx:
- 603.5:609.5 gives 608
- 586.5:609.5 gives 608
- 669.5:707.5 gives 690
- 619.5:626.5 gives 620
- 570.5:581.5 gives 576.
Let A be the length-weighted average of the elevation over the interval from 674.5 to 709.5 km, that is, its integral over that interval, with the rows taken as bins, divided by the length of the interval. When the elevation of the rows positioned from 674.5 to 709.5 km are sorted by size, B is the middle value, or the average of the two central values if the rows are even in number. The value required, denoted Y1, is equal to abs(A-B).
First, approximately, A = 17.0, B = 17.0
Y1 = 0.04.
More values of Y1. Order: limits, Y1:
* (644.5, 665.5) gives 0.13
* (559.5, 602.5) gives 0.00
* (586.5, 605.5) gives 0.18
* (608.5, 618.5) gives 0.00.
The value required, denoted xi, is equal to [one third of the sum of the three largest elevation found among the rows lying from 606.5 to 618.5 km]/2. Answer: 10.72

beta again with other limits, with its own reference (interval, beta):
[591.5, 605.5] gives 121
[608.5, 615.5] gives 77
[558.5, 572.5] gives 96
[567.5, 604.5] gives 91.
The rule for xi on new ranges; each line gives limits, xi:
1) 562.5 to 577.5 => 9.02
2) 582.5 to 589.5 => 8.92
